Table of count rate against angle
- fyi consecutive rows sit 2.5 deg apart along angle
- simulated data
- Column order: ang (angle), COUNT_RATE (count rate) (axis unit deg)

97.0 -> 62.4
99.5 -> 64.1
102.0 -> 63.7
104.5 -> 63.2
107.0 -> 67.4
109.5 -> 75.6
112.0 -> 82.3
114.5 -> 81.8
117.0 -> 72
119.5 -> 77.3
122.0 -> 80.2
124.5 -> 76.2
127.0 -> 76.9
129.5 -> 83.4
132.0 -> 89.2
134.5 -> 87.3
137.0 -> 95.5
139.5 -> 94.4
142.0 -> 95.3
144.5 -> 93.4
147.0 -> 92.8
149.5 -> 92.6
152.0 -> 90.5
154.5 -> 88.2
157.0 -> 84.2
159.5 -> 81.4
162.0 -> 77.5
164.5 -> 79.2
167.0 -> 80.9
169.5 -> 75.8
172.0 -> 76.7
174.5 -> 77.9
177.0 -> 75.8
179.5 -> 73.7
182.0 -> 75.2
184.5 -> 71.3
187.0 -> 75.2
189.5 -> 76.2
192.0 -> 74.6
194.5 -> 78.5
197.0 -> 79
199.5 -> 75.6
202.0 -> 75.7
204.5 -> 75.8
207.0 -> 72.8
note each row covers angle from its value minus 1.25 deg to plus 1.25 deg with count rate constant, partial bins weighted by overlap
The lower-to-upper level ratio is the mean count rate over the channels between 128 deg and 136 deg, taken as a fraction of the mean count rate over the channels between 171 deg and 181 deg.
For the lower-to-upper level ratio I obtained 1.14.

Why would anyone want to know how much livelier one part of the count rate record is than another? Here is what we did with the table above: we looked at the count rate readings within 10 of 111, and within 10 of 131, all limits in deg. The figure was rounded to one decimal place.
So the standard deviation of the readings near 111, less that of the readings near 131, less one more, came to -0.9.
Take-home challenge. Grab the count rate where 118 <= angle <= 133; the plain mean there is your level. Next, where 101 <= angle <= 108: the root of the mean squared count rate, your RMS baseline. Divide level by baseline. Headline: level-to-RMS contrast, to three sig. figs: 1.24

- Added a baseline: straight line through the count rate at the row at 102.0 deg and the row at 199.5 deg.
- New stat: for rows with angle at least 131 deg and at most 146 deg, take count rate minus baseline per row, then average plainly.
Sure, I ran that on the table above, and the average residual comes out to 24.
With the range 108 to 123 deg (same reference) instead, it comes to 13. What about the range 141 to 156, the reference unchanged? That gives 23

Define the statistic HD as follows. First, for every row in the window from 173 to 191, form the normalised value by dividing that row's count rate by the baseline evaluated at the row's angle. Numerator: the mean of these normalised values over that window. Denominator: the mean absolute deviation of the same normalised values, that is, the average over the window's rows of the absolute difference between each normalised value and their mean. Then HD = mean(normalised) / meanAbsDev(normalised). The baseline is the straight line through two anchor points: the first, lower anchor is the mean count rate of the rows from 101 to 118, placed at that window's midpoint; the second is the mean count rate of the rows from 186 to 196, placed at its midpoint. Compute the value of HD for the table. 51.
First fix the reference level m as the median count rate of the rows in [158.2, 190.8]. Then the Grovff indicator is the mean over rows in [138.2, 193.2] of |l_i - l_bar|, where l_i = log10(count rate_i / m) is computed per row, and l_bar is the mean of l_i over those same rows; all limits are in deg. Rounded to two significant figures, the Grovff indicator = 0.036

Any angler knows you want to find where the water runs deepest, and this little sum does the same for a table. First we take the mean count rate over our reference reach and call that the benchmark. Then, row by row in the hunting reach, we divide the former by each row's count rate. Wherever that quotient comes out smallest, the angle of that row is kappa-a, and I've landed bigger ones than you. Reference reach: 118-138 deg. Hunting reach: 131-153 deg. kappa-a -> 137.0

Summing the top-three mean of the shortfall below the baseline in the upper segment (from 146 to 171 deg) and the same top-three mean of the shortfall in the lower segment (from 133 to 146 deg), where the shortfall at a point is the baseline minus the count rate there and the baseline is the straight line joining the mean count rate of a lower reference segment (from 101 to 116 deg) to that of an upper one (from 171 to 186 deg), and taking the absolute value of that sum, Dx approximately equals 21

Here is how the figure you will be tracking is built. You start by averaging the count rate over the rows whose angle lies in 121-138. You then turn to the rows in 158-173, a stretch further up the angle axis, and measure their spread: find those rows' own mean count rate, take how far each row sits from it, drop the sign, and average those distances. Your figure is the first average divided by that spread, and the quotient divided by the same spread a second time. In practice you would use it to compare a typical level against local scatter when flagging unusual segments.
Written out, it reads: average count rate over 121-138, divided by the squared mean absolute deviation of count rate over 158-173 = 23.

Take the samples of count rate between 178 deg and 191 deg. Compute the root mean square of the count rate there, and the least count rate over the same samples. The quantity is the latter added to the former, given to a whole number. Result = 146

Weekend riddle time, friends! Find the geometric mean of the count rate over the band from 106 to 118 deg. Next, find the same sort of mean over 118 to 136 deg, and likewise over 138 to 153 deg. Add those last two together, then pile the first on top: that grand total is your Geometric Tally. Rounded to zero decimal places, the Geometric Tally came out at 250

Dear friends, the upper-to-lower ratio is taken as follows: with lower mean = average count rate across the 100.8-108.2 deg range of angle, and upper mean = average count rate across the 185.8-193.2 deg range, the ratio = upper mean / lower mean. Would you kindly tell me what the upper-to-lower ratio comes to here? 1.16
